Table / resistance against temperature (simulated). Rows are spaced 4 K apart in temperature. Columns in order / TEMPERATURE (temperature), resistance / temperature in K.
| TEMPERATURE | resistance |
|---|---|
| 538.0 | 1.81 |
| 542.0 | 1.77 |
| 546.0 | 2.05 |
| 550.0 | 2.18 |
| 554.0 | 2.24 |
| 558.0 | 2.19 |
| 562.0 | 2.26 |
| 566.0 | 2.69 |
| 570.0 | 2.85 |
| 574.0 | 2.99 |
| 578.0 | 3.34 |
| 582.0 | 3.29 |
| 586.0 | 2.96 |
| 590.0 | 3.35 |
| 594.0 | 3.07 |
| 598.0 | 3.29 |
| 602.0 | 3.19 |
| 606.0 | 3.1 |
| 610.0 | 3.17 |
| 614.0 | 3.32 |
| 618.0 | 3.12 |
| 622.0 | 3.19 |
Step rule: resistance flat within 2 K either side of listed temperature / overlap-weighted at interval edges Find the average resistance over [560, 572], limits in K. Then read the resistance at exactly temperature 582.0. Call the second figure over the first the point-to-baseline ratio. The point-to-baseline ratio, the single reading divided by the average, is 1.27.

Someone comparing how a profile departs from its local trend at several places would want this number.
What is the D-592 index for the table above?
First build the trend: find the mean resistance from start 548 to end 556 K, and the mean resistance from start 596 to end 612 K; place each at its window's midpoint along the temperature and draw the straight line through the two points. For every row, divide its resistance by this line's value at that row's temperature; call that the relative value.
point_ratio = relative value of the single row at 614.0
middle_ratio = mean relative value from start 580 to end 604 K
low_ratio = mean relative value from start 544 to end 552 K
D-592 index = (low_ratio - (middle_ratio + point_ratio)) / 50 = -0.0215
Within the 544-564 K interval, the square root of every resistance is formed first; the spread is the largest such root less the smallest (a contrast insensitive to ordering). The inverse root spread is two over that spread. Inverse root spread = 28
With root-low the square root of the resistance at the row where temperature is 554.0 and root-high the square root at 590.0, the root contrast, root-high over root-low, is 1.22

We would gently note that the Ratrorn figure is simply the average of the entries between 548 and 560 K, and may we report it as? 2.20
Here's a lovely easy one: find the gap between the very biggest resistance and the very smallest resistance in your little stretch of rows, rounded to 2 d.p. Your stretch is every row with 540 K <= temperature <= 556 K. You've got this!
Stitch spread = 0.47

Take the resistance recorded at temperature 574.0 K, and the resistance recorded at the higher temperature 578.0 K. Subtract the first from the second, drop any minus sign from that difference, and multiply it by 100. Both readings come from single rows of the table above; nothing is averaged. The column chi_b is 35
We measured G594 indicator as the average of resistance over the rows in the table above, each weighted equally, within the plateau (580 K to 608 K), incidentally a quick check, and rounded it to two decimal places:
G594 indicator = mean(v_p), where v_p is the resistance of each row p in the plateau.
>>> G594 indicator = 3.18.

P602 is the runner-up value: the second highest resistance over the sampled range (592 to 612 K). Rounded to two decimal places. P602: 3.19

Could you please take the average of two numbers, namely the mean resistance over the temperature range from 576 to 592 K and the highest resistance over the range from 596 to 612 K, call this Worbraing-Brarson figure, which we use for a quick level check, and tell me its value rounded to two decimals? 3.26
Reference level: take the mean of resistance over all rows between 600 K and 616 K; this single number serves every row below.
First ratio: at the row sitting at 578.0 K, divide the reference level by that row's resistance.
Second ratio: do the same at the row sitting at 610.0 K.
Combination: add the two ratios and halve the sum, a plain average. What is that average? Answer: 0.98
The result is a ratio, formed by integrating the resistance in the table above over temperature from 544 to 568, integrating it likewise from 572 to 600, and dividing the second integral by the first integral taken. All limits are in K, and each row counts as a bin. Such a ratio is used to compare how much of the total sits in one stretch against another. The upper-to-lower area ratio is 1.6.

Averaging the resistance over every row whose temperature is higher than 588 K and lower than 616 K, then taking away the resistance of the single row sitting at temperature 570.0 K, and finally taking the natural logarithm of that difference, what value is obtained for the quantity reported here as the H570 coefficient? -1.0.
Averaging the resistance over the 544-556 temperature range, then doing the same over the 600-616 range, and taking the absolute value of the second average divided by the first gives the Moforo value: 1.5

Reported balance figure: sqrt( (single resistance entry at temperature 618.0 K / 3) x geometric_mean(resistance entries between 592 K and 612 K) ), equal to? 1.81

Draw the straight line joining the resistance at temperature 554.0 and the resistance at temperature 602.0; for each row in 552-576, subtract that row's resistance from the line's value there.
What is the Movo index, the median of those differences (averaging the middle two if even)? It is -0.1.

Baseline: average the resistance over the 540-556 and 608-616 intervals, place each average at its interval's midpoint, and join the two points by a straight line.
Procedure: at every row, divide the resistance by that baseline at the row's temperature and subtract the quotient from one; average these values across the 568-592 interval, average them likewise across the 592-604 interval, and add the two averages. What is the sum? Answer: -0.247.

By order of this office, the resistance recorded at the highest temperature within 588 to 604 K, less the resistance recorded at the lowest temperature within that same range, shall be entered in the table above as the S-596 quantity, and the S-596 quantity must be -0.16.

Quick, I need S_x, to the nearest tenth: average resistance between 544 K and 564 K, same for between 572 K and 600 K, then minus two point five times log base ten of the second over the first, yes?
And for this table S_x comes -0.4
